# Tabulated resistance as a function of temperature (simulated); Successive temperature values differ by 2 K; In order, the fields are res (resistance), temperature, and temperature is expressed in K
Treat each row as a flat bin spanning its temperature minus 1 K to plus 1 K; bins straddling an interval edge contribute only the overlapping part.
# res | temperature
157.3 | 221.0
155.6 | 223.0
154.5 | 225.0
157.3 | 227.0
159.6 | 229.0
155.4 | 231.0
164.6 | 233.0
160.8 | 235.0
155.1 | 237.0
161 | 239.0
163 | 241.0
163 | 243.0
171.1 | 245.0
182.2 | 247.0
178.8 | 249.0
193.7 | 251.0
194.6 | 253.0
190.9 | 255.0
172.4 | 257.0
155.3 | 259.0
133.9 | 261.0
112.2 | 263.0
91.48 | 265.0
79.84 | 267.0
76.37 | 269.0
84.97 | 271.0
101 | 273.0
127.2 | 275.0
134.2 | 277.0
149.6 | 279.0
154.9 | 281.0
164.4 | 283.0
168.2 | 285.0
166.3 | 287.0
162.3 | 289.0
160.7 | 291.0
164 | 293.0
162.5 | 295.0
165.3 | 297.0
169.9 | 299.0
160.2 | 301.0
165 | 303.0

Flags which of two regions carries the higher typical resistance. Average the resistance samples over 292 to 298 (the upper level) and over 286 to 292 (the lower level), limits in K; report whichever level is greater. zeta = 164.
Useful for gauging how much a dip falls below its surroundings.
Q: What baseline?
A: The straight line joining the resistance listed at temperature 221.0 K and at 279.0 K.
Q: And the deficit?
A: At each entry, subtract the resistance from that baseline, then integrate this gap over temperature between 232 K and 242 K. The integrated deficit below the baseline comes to -57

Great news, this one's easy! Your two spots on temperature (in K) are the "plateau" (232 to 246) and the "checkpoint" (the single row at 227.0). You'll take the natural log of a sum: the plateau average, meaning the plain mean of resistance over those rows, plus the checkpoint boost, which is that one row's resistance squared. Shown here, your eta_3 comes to 10.1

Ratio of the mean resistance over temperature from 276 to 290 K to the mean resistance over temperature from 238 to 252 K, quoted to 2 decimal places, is 0.91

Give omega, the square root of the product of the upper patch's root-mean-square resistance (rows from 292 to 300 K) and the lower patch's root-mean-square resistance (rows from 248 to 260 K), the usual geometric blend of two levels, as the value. 173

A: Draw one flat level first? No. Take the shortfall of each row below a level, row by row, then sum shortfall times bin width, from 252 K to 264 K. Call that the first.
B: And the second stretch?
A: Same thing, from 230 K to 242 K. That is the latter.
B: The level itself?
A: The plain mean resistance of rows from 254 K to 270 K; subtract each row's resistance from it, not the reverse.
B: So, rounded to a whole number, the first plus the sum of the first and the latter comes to -1201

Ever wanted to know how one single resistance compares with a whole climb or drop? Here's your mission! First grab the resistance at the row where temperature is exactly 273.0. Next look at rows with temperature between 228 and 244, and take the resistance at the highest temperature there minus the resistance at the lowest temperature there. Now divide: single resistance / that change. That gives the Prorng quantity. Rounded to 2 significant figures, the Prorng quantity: 30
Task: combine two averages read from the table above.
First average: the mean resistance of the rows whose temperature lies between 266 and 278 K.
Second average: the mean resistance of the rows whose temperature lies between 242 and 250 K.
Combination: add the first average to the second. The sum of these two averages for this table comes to 274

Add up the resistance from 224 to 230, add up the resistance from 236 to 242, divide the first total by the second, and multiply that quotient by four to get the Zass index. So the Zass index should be 3.9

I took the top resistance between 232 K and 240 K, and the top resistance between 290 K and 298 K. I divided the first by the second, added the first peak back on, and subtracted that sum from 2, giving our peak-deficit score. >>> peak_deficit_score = -164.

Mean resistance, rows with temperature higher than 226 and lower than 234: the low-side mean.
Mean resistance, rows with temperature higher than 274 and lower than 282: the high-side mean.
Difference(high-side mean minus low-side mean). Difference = -18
